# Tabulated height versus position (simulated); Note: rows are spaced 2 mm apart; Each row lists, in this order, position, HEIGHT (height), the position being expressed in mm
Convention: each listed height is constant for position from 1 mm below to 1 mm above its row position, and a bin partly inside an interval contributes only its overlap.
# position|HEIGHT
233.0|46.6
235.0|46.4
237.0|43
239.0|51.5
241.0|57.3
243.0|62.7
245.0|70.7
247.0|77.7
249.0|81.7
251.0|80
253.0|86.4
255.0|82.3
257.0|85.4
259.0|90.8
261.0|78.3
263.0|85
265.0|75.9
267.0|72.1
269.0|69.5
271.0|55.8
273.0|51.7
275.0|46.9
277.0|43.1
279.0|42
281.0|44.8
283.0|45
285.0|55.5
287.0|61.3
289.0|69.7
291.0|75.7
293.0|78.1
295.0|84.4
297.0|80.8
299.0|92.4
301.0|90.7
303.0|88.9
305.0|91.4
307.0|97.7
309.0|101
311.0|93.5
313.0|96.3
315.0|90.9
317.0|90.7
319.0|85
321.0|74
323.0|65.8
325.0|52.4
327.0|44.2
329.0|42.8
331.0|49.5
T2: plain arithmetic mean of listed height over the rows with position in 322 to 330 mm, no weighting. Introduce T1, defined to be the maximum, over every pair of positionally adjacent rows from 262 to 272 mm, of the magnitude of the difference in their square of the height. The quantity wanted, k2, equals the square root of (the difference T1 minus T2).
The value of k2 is 41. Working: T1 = 1717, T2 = 51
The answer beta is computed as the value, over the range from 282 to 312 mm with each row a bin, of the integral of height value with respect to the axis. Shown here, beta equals 2412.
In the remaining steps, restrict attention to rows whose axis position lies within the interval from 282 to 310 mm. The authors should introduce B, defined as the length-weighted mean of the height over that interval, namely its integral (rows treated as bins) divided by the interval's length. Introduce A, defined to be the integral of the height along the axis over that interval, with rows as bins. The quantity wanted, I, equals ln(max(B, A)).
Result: 7.71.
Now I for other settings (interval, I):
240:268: 7.68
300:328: 7.75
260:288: 7.41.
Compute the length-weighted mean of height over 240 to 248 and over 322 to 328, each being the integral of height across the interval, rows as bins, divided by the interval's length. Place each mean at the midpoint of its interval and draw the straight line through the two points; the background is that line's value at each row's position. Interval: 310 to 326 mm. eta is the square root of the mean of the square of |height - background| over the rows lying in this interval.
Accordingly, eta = 29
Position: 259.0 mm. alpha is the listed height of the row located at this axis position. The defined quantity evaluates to 90.8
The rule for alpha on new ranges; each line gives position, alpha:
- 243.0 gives 62.7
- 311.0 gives 93.5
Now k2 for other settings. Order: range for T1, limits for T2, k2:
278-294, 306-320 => 32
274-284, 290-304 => 16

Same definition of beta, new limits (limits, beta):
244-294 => 3411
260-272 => 873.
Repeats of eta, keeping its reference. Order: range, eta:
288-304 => 25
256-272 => 16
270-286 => 14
